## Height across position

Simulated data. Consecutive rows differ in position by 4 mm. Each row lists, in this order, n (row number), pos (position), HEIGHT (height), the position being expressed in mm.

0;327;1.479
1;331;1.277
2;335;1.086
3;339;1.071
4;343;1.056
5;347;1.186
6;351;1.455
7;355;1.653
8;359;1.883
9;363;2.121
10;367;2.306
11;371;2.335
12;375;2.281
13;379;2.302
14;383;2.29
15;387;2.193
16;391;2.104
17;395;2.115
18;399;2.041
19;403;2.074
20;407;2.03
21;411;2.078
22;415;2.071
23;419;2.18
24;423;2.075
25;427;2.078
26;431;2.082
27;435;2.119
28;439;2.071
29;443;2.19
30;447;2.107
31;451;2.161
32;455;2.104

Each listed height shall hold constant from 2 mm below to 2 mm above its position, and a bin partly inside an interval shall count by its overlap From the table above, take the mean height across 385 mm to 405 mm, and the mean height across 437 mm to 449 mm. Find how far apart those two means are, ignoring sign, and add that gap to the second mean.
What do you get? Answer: 2.1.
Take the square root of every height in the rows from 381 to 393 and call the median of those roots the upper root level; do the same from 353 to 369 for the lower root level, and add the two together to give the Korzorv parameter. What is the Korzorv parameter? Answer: 2.9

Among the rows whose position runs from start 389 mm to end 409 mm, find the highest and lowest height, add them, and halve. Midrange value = 2.07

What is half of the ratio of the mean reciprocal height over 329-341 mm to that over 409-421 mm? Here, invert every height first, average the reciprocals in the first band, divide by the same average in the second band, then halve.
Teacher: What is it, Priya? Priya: 0.93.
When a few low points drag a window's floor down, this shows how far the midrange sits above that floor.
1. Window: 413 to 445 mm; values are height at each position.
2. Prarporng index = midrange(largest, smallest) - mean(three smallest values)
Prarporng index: 0.058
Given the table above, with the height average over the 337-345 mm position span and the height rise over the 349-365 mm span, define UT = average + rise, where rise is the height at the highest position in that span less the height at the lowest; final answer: 1.7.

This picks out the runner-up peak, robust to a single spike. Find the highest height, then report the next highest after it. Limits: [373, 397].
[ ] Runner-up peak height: 2.29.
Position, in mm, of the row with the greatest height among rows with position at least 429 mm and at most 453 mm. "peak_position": 443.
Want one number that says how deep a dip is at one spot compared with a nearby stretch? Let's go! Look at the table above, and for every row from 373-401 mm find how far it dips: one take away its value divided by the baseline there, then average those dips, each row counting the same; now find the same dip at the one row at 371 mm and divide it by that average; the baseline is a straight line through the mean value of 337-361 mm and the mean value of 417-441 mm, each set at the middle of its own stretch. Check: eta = 1.74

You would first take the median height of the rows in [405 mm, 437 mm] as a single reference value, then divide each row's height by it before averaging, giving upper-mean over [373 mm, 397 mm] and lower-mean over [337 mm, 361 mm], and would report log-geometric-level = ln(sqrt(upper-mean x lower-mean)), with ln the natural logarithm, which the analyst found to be -0.17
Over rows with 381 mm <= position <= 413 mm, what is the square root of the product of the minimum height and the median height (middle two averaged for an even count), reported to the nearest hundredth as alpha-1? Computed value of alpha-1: 2.06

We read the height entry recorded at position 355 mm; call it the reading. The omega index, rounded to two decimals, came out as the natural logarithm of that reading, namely 0.50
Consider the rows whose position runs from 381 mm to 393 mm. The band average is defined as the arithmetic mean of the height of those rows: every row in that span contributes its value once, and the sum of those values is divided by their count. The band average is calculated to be 2.20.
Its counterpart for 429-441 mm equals 2.09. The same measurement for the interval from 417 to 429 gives 2.11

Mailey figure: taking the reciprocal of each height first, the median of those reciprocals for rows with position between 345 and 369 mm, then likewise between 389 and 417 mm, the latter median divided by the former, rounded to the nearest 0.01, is 0.85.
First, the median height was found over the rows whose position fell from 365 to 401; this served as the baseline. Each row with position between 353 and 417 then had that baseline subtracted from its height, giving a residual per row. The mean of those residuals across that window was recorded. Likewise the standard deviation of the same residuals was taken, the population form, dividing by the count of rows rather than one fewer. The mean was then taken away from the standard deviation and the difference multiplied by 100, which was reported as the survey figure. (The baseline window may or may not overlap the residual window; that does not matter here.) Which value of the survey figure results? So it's 33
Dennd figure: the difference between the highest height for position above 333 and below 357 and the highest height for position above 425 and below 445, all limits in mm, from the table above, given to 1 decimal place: -0.5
